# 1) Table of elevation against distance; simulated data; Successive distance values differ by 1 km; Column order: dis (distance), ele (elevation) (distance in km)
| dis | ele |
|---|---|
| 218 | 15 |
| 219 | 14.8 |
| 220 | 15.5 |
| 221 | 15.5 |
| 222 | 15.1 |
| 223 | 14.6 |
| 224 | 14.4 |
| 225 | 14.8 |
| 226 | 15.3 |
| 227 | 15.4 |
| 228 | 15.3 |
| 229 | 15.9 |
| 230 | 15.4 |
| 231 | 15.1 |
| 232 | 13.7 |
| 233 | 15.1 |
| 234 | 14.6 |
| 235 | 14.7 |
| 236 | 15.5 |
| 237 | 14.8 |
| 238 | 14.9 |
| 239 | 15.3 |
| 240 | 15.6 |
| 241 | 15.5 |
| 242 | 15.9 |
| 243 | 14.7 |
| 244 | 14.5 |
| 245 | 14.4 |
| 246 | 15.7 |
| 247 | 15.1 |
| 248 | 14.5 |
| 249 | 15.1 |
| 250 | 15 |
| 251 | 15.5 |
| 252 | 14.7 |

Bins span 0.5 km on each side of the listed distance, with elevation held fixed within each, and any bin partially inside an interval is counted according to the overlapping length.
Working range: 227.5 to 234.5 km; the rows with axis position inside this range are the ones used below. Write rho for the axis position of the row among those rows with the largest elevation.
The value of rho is 229 km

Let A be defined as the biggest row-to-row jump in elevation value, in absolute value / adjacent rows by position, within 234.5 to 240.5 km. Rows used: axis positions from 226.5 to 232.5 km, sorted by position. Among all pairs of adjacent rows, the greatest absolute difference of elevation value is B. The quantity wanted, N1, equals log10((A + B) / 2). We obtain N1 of 0.04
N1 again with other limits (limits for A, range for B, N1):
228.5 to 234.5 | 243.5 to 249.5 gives 0.13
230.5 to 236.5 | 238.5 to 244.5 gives 0.11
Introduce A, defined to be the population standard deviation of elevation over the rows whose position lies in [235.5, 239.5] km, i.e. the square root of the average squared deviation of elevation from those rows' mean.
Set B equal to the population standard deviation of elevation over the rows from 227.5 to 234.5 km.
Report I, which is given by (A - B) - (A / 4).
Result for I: -0.43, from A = 0.29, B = 0.65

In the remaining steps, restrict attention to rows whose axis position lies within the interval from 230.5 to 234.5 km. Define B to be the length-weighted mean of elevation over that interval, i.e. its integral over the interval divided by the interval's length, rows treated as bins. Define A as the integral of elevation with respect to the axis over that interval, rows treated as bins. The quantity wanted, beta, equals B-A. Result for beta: -43.9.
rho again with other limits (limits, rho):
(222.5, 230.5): 229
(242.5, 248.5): 246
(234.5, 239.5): 236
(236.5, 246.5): 242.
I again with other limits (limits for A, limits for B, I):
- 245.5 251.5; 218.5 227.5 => -0.10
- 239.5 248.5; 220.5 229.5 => -0.03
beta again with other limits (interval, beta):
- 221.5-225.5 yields -44.2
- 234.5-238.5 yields -44.9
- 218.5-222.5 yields -45.7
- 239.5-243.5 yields -46.3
